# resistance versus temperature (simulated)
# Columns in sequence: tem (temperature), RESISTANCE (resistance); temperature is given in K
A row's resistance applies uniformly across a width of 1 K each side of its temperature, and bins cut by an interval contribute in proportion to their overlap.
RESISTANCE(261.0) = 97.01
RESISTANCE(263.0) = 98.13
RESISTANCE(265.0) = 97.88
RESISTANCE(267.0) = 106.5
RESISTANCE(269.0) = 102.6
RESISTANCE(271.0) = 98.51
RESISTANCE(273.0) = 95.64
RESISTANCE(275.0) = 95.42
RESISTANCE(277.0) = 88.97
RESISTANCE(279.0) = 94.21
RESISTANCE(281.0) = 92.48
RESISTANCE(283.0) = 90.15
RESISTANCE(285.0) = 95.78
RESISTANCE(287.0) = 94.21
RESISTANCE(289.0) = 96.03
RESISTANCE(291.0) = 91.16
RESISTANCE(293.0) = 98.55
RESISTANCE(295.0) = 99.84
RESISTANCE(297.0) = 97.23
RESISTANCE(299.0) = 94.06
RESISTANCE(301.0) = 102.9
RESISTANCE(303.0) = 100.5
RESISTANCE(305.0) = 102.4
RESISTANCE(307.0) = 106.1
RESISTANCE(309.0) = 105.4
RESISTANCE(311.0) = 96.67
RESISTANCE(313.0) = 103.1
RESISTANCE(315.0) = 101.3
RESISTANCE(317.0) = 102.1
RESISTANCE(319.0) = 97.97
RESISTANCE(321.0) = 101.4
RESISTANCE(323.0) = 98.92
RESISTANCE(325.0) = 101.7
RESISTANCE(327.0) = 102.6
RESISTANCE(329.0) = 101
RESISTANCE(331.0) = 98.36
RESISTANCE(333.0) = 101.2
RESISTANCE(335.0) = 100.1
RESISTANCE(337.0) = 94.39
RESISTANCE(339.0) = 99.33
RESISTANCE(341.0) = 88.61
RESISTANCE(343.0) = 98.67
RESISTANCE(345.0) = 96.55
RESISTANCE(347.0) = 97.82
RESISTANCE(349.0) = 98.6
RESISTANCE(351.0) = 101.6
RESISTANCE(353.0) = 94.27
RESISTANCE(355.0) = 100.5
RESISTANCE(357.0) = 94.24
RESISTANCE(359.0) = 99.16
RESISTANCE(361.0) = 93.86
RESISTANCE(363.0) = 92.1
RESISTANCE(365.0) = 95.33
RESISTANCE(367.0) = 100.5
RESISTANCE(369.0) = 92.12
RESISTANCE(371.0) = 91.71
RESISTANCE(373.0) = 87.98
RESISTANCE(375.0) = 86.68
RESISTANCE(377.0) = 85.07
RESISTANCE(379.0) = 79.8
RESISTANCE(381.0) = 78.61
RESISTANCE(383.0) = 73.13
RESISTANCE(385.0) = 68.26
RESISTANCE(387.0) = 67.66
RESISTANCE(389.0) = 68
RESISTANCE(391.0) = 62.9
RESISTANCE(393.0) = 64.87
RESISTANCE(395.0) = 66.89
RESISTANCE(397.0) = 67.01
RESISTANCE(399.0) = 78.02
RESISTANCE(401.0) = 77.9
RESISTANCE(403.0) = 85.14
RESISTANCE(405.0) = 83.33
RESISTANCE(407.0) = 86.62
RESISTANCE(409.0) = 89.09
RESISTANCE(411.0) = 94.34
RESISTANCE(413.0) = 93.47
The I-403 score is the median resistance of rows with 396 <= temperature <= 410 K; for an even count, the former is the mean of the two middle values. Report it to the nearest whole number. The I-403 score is 83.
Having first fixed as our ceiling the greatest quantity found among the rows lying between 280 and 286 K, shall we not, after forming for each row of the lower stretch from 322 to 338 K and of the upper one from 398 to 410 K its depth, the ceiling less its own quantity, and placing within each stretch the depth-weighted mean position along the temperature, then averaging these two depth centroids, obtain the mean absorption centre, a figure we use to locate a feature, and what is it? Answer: 365.7 K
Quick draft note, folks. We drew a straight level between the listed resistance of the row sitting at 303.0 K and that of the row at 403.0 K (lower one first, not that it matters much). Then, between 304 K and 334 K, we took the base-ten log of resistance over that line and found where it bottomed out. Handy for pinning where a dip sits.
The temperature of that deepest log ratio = 311.0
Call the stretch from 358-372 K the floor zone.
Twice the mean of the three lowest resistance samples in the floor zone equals 184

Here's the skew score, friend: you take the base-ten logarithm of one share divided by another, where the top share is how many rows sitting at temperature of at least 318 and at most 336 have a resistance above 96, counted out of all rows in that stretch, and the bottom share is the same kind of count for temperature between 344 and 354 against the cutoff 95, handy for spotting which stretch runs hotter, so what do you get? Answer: 0.10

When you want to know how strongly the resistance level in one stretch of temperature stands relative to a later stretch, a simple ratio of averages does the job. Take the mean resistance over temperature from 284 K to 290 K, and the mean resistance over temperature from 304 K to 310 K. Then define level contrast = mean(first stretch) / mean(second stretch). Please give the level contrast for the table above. 0.91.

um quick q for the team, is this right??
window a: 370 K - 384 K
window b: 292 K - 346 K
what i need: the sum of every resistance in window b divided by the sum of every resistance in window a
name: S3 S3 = 4.6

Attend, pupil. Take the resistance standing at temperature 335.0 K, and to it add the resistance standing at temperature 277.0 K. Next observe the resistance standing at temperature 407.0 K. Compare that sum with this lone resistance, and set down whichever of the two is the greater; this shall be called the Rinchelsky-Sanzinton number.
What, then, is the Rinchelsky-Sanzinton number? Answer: 189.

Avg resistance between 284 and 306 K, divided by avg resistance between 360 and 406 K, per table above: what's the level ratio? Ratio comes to 1.21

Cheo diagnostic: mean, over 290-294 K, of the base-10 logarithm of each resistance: 1.98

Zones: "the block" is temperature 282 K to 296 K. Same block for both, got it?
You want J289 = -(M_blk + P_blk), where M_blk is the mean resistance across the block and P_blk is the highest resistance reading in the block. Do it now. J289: -195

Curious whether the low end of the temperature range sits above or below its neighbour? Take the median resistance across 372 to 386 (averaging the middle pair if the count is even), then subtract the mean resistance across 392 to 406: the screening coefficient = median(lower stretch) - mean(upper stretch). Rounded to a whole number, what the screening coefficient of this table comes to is 5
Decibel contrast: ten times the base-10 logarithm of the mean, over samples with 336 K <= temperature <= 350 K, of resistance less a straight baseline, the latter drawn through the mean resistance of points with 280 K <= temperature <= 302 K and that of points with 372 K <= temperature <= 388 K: 10.3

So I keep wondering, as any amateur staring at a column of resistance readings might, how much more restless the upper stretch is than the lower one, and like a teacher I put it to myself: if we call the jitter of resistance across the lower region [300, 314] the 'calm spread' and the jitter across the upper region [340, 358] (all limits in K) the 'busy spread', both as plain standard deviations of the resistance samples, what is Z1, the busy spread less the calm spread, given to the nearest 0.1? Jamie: 0.8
